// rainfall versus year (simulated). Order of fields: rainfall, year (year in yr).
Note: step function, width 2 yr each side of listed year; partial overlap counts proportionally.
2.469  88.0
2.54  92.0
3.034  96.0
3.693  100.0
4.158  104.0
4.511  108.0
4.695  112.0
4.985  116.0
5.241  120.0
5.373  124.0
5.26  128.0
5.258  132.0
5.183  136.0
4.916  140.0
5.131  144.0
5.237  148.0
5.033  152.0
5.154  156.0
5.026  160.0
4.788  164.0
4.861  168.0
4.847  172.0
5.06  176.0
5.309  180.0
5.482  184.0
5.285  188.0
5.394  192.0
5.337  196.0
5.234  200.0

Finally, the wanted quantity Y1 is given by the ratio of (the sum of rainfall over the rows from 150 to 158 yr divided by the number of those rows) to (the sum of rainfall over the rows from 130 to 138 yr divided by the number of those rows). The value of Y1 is 0.98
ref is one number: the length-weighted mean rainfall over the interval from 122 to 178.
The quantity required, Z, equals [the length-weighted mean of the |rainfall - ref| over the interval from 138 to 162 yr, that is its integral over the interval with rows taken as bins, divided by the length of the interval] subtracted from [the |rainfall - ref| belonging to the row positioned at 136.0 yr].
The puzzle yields 0.0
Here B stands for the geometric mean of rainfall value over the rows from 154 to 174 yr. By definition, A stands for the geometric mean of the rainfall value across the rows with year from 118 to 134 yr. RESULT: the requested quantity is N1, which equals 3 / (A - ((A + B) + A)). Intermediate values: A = 5.3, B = 4.93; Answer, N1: -0.294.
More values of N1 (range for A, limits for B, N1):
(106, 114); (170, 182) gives -0.310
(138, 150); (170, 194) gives -0.291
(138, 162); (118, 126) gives -0.289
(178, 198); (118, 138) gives -0.282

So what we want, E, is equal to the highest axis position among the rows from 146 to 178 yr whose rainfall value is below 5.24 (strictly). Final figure 176.0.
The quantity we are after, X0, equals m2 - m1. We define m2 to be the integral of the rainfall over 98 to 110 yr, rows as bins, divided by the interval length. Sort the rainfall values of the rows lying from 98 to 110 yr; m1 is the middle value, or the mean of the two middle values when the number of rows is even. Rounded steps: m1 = 4.16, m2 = 4.12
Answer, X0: -0.0373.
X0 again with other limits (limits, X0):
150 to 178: -0.0590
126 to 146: -0.0334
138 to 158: -0.0368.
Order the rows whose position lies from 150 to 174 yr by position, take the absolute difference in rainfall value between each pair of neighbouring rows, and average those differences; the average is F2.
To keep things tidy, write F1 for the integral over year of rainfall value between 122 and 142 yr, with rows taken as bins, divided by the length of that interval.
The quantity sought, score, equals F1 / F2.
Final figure 45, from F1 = 5.20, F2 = 0.11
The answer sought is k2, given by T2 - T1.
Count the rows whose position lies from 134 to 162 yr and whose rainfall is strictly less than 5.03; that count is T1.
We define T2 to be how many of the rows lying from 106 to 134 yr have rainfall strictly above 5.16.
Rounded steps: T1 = 2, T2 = 4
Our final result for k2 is 2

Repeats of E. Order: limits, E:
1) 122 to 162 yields 160.0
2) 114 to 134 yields 116.0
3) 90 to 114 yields 112.0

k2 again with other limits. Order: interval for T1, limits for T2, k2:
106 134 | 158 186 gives -1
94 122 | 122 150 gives -1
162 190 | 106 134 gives 1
